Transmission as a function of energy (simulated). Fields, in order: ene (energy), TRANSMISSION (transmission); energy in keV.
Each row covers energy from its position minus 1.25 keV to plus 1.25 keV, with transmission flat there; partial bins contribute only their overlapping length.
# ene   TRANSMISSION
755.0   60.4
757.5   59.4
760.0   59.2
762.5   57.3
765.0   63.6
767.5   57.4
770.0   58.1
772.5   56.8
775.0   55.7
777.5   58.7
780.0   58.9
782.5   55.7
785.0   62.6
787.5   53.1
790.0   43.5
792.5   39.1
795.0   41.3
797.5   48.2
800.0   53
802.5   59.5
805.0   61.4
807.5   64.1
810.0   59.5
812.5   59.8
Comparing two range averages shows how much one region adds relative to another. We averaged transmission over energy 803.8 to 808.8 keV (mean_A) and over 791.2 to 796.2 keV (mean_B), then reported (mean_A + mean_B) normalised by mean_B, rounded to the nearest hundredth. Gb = 2.56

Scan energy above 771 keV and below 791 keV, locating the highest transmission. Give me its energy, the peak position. 785.0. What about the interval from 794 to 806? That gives 805.0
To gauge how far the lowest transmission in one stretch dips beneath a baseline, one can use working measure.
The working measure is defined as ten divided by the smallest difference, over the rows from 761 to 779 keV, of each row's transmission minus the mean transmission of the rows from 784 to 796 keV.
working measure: 1.3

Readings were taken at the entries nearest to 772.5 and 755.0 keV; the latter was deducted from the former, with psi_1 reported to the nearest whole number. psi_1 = -4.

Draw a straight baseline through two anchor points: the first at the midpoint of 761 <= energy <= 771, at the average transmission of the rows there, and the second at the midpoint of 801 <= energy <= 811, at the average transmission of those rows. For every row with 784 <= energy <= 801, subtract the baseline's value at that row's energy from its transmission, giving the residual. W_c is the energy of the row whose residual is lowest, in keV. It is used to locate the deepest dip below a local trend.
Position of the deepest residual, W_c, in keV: 792.5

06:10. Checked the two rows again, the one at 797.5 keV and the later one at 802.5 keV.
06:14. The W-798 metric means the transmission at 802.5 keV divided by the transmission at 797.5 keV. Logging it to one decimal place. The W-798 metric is 1.2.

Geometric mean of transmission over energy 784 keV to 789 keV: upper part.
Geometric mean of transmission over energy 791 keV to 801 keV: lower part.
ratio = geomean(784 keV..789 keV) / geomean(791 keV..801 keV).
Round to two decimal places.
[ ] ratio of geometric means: 1.28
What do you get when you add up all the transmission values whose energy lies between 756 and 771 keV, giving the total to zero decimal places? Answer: 355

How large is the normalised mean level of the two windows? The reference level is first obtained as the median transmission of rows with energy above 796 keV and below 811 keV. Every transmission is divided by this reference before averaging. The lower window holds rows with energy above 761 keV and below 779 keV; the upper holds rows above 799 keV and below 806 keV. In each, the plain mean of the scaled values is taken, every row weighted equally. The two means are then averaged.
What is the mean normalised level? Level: 0.98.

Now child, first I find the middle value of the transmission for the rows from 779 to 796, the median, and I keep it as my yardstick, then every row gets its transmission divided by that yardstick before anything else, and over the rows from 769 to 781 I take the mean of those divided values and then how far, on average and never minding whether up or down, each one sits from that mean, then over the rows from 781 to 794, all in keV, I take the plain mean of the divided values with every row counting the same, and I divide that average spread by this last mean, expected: 0.0219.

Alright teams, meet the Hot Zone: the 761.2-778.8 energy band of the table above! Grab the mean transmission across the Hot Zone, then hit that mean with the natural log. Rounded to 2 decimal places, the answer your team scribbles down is 4.06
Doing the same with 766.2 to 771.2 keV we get 4.06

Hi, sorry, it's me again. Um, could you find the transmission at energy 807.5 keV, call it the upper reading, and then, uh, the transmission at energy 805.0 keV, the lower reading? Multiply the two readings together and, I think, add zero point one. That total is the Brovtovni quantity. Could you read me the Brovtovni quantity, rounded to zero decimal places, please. 3936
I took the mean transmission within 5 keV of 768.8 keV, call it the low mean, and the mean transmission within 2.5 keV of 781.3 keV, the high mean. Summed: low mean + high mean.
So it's 116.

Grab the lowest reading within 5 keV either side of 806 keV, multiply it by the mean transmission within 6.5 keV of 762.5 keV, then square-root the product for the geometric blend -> 59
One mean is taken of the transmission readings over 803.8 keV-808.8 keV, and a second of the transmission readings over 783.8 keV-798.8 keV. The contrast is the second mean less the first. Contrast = -14.8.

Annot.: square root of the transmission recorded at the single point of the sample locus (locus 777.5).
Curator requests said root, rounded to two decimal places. 7.66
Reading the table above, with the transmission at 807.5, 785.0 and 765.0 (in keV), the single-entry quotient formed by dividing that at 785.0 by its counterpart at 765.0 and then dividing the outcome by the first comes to 0.0154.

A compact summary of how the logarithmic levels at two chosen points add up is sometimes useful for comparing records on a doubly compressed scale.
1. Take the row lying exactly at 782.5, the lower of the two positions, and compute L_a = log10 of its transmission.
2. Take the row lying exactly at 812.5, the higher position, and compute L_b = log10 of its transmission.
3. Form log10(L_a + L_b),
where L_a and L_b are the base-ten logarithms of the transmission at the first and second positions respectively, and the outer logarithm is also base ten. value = 0.547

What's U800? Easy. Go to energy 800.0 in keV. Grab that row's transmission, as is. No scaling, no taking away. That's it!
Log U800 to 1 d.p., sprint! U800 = 53.0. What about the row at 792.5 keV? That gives 39.1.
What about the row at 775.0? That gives 55.7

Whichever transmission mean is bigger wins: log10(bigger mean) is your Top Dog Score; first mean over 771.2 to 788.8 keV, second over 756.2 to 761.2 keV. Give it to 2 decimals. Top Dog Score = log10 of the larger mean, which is 1.77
